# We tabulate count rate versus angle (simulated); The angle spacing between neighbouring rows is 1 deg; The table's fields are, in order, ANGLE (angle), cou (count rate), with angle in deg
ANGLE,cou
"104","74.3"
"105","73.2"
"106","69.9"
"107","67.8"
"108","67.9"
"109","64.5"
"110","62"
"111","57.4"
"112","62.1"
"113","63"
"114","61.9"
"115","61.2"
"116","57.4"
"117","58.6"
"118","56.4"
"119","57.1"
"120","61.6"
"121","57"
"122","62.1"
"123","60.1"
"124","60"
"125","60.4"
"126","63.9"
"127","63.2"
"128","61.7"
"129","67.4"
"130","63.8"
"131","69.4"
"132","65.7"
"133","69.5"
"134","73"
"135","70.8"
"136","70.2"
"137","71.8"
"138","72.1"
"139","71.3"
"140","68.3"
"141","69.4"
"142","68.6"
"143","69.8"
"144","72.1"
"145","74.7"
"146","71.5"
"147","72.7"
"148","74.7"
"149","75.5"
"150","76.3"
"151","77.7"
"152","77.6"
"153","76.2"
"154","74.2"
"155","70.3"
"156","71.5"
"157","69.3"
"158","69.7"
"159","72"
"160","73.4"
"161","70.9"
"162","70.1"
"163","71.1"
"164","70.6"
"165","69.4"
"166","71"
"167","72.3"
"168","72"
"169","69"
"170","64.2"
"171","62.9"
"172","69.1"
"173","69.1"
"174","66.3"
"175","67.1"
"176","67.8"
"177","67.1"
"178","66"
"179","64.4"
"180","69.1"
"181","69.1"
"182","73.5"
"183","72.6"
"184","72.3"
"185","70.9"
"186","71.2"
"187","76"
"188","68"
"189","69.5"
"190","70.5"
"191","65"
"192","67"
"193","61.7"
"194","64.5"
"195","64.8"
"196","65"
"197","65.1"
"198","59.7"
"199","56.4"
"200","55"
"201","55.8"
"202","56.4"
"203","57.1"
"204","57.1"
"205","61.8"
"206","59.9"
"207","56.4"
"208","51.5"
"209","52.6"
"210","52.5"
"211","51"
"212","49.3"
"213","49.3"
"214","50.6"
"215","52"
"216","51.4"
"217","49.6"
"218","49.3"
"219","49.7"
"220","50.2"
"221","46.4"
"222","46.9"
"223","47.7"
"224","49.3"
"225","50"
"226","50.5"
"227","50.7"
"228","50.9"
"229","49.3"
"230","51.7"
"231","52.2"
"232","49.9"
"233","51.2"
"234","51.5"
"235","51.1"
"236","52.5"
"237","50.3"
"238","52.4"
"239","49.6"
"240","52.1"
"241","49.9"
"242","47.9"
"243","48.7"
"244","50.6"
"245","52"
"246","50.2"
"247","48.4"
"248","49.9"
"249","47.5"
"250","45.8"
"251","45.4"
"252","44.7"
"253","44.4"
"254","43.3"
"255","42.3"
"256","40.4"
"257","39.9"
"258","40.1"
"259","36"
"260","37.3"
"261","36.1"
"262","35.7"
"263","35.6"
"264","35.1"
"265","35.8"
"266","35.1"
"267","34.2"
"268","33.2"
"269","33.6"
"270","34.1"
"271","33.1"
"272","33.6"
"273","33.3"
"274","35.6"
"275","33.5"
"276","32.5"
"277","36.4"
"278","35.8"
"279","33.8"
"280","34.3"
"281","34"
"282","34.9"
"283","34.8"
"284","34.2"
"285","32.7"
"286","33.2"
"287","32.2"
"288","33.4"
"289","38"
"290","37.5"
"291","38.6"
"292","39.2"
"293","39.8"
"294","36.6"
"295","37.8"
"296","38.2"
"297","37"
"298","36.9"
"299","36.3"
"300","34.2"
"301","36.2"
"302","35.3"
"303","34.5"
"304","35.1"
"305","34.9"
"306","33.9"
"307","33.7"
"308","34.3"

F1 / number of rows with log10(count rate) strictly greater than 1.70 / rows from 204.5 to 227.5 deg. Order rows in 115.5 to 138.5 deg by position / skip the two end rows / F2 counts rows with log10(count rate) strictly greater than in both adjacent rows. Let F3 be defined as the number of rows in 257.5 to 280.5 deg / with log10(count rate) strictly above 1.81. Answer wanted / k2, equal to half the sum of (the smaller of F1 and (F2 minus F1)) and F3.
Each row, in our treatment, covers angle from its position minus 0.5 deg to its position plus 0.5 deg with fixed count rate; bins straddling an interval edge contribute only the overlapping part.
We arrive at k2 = -3.0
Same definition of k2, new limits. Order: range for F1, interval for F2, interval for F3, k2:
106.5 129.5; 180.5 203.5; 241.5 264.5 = -9.0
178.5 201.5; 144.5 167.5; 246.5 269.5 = -9.5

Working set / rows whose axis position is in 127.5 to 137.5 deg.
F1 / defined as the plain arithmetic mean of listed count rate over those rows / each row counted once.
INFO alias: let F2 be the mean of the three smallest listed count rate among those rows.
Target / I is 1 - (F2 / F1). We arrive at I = 0.07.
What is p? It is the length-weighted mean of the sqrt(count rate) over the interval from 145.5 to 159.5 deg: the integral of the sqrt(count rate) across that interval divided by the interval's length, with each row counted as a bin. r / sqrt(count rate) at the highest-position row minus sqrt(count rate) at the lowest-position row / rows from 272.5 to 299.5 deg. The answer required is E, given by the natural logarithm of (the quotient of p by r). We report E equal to 3.5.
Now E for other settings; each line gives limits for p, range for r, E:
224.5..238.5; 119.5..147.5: 2.4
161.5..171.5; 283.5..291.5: 3.1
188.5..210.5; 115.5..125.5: 3.7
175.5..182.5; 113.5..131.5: 2.9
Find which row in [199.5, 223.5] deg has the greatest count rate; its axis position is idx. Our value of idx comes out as 205 deg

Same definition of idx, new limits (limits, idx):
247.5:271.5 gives 248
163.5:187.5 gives 187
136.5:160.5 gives 151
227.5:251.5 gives 236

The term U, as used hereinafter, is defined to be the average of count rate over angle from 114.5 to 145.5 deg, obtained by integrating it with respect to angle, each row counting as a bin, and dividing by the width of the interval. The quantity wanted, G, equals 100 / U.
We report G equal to 1.5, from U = 65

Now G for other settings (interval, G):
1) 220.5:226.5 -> 2.1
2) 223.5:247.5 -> 2.0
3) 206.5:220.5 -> 2.0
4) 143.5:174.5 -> 1.4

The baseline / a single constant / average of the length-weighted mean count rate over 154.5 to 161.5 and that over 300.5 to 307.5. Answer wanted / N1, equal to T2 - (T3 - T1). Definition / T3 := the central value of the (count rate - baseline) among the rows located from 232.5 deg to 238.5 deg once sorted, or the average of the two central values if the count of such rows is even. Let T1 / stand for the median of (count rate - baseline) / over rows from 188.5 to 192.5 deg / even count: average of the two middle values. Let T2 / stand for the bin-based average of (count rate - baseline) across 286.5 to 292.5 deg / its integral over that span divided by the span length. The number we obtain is 0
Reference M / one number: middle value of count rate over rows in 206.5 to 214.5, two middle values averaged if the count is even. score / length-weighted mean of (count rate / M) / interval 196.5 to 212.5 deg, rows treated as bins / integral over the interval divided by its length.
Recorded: 1.09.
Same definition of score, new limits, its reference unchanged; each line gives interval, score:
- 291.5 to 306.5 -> 0.71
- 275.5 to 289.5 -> 0.67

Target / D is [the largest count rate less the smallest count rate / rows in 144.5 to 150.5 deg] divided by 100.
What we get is 0.048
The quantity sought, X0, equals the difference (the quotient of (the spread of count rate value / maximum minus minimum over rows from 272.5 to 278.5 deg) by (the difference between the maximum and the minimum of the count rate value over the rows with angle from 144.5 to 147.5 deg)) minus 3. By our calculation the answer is -1.78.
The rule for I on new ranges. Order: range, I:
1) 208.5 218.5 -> 0.03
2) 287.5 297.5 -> 0.05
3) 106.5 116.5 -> 0.06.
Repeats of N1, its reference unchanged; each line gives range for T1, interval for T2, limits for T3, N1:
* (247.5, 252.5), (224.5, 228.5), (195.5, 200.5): -16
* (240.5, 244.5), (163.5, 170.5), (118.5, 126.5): 6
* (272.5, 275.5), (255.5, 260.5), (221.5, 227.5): -30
